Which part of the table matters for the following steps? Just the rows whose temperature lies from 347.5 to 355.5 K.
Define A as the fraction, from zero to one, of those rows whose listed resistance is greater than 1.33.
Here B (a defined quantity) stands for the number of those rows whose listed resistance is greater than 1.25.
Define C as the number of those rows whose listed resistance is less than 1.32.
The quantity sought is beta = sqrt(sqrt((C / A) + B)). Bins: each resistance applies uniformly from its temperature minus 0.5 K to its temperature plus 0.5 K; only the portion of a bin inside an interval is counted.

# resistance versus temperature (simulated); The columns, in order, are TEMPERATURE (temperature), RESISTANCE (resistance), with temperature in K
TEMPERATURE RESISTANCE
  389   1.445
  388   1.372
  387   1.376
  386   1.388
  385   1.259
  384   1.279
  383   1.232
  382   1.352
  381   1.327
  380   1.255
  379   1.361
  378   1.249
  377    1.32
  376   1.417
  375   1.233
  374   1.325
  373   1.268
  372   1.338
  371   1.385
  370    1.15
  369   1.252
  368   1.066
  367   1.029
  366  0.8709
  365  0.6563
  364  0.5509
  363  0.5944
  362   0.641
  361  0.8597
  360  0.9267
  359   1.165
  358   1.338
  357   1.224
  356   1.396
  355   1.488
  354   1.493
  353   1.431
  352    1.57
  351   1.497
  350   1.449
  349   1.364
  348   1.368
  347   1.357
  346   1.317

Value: 1.68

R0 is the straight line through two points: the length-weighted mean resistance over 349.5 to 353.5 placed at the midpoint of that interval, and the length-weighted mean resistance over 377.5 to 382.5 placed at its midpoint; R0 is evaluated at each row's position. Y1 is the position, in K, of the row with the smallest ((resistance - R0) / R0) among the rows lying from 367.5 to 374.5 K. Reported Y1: 368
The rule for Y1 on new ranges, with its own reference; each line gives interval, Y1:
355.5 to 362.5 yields 362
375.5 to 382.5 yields 378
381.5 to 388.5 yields 383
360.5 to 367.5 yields 364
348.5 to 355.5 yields 349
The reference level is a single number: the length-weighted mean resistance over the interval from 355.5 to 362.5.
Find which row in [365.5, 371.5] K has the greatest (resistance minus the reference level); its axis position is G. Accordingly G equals 371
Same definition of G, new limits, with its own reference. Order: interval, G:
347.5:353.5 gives 352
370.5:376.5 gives 376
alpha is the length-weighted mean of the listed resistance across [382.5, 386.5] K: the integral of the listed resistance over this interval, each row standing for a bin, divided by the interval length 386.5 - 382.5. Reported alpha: 1.29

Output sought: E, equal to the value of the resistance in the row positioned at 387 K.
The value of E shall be 1.376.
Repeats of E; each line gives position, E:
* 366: 0.8709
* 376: 1.417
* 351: 1.497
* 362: 0.641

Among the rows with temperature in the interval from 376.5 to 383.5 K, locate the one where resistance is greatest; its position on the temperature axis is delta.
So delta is 379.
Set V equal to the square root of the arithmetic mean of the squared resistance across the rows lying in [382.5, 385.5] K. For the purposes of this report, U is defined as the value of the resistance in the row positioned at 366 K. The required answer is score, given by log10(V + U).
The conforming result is 0.33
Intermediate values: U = 0.8709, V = 1.26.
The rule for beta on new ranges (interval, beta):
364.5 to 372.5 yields 2.28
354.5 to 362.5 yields 2.01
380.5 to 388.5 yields 1.90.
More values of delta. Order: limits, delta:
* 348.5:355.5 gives 352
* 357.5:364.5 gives 358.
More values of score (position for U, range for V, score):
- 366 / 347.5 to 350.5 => 0.36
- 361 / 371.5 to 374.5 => 0.34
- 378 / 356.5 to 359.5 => 0.40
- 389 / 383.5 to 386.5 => 0.44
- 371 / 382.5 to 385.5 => 0.42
